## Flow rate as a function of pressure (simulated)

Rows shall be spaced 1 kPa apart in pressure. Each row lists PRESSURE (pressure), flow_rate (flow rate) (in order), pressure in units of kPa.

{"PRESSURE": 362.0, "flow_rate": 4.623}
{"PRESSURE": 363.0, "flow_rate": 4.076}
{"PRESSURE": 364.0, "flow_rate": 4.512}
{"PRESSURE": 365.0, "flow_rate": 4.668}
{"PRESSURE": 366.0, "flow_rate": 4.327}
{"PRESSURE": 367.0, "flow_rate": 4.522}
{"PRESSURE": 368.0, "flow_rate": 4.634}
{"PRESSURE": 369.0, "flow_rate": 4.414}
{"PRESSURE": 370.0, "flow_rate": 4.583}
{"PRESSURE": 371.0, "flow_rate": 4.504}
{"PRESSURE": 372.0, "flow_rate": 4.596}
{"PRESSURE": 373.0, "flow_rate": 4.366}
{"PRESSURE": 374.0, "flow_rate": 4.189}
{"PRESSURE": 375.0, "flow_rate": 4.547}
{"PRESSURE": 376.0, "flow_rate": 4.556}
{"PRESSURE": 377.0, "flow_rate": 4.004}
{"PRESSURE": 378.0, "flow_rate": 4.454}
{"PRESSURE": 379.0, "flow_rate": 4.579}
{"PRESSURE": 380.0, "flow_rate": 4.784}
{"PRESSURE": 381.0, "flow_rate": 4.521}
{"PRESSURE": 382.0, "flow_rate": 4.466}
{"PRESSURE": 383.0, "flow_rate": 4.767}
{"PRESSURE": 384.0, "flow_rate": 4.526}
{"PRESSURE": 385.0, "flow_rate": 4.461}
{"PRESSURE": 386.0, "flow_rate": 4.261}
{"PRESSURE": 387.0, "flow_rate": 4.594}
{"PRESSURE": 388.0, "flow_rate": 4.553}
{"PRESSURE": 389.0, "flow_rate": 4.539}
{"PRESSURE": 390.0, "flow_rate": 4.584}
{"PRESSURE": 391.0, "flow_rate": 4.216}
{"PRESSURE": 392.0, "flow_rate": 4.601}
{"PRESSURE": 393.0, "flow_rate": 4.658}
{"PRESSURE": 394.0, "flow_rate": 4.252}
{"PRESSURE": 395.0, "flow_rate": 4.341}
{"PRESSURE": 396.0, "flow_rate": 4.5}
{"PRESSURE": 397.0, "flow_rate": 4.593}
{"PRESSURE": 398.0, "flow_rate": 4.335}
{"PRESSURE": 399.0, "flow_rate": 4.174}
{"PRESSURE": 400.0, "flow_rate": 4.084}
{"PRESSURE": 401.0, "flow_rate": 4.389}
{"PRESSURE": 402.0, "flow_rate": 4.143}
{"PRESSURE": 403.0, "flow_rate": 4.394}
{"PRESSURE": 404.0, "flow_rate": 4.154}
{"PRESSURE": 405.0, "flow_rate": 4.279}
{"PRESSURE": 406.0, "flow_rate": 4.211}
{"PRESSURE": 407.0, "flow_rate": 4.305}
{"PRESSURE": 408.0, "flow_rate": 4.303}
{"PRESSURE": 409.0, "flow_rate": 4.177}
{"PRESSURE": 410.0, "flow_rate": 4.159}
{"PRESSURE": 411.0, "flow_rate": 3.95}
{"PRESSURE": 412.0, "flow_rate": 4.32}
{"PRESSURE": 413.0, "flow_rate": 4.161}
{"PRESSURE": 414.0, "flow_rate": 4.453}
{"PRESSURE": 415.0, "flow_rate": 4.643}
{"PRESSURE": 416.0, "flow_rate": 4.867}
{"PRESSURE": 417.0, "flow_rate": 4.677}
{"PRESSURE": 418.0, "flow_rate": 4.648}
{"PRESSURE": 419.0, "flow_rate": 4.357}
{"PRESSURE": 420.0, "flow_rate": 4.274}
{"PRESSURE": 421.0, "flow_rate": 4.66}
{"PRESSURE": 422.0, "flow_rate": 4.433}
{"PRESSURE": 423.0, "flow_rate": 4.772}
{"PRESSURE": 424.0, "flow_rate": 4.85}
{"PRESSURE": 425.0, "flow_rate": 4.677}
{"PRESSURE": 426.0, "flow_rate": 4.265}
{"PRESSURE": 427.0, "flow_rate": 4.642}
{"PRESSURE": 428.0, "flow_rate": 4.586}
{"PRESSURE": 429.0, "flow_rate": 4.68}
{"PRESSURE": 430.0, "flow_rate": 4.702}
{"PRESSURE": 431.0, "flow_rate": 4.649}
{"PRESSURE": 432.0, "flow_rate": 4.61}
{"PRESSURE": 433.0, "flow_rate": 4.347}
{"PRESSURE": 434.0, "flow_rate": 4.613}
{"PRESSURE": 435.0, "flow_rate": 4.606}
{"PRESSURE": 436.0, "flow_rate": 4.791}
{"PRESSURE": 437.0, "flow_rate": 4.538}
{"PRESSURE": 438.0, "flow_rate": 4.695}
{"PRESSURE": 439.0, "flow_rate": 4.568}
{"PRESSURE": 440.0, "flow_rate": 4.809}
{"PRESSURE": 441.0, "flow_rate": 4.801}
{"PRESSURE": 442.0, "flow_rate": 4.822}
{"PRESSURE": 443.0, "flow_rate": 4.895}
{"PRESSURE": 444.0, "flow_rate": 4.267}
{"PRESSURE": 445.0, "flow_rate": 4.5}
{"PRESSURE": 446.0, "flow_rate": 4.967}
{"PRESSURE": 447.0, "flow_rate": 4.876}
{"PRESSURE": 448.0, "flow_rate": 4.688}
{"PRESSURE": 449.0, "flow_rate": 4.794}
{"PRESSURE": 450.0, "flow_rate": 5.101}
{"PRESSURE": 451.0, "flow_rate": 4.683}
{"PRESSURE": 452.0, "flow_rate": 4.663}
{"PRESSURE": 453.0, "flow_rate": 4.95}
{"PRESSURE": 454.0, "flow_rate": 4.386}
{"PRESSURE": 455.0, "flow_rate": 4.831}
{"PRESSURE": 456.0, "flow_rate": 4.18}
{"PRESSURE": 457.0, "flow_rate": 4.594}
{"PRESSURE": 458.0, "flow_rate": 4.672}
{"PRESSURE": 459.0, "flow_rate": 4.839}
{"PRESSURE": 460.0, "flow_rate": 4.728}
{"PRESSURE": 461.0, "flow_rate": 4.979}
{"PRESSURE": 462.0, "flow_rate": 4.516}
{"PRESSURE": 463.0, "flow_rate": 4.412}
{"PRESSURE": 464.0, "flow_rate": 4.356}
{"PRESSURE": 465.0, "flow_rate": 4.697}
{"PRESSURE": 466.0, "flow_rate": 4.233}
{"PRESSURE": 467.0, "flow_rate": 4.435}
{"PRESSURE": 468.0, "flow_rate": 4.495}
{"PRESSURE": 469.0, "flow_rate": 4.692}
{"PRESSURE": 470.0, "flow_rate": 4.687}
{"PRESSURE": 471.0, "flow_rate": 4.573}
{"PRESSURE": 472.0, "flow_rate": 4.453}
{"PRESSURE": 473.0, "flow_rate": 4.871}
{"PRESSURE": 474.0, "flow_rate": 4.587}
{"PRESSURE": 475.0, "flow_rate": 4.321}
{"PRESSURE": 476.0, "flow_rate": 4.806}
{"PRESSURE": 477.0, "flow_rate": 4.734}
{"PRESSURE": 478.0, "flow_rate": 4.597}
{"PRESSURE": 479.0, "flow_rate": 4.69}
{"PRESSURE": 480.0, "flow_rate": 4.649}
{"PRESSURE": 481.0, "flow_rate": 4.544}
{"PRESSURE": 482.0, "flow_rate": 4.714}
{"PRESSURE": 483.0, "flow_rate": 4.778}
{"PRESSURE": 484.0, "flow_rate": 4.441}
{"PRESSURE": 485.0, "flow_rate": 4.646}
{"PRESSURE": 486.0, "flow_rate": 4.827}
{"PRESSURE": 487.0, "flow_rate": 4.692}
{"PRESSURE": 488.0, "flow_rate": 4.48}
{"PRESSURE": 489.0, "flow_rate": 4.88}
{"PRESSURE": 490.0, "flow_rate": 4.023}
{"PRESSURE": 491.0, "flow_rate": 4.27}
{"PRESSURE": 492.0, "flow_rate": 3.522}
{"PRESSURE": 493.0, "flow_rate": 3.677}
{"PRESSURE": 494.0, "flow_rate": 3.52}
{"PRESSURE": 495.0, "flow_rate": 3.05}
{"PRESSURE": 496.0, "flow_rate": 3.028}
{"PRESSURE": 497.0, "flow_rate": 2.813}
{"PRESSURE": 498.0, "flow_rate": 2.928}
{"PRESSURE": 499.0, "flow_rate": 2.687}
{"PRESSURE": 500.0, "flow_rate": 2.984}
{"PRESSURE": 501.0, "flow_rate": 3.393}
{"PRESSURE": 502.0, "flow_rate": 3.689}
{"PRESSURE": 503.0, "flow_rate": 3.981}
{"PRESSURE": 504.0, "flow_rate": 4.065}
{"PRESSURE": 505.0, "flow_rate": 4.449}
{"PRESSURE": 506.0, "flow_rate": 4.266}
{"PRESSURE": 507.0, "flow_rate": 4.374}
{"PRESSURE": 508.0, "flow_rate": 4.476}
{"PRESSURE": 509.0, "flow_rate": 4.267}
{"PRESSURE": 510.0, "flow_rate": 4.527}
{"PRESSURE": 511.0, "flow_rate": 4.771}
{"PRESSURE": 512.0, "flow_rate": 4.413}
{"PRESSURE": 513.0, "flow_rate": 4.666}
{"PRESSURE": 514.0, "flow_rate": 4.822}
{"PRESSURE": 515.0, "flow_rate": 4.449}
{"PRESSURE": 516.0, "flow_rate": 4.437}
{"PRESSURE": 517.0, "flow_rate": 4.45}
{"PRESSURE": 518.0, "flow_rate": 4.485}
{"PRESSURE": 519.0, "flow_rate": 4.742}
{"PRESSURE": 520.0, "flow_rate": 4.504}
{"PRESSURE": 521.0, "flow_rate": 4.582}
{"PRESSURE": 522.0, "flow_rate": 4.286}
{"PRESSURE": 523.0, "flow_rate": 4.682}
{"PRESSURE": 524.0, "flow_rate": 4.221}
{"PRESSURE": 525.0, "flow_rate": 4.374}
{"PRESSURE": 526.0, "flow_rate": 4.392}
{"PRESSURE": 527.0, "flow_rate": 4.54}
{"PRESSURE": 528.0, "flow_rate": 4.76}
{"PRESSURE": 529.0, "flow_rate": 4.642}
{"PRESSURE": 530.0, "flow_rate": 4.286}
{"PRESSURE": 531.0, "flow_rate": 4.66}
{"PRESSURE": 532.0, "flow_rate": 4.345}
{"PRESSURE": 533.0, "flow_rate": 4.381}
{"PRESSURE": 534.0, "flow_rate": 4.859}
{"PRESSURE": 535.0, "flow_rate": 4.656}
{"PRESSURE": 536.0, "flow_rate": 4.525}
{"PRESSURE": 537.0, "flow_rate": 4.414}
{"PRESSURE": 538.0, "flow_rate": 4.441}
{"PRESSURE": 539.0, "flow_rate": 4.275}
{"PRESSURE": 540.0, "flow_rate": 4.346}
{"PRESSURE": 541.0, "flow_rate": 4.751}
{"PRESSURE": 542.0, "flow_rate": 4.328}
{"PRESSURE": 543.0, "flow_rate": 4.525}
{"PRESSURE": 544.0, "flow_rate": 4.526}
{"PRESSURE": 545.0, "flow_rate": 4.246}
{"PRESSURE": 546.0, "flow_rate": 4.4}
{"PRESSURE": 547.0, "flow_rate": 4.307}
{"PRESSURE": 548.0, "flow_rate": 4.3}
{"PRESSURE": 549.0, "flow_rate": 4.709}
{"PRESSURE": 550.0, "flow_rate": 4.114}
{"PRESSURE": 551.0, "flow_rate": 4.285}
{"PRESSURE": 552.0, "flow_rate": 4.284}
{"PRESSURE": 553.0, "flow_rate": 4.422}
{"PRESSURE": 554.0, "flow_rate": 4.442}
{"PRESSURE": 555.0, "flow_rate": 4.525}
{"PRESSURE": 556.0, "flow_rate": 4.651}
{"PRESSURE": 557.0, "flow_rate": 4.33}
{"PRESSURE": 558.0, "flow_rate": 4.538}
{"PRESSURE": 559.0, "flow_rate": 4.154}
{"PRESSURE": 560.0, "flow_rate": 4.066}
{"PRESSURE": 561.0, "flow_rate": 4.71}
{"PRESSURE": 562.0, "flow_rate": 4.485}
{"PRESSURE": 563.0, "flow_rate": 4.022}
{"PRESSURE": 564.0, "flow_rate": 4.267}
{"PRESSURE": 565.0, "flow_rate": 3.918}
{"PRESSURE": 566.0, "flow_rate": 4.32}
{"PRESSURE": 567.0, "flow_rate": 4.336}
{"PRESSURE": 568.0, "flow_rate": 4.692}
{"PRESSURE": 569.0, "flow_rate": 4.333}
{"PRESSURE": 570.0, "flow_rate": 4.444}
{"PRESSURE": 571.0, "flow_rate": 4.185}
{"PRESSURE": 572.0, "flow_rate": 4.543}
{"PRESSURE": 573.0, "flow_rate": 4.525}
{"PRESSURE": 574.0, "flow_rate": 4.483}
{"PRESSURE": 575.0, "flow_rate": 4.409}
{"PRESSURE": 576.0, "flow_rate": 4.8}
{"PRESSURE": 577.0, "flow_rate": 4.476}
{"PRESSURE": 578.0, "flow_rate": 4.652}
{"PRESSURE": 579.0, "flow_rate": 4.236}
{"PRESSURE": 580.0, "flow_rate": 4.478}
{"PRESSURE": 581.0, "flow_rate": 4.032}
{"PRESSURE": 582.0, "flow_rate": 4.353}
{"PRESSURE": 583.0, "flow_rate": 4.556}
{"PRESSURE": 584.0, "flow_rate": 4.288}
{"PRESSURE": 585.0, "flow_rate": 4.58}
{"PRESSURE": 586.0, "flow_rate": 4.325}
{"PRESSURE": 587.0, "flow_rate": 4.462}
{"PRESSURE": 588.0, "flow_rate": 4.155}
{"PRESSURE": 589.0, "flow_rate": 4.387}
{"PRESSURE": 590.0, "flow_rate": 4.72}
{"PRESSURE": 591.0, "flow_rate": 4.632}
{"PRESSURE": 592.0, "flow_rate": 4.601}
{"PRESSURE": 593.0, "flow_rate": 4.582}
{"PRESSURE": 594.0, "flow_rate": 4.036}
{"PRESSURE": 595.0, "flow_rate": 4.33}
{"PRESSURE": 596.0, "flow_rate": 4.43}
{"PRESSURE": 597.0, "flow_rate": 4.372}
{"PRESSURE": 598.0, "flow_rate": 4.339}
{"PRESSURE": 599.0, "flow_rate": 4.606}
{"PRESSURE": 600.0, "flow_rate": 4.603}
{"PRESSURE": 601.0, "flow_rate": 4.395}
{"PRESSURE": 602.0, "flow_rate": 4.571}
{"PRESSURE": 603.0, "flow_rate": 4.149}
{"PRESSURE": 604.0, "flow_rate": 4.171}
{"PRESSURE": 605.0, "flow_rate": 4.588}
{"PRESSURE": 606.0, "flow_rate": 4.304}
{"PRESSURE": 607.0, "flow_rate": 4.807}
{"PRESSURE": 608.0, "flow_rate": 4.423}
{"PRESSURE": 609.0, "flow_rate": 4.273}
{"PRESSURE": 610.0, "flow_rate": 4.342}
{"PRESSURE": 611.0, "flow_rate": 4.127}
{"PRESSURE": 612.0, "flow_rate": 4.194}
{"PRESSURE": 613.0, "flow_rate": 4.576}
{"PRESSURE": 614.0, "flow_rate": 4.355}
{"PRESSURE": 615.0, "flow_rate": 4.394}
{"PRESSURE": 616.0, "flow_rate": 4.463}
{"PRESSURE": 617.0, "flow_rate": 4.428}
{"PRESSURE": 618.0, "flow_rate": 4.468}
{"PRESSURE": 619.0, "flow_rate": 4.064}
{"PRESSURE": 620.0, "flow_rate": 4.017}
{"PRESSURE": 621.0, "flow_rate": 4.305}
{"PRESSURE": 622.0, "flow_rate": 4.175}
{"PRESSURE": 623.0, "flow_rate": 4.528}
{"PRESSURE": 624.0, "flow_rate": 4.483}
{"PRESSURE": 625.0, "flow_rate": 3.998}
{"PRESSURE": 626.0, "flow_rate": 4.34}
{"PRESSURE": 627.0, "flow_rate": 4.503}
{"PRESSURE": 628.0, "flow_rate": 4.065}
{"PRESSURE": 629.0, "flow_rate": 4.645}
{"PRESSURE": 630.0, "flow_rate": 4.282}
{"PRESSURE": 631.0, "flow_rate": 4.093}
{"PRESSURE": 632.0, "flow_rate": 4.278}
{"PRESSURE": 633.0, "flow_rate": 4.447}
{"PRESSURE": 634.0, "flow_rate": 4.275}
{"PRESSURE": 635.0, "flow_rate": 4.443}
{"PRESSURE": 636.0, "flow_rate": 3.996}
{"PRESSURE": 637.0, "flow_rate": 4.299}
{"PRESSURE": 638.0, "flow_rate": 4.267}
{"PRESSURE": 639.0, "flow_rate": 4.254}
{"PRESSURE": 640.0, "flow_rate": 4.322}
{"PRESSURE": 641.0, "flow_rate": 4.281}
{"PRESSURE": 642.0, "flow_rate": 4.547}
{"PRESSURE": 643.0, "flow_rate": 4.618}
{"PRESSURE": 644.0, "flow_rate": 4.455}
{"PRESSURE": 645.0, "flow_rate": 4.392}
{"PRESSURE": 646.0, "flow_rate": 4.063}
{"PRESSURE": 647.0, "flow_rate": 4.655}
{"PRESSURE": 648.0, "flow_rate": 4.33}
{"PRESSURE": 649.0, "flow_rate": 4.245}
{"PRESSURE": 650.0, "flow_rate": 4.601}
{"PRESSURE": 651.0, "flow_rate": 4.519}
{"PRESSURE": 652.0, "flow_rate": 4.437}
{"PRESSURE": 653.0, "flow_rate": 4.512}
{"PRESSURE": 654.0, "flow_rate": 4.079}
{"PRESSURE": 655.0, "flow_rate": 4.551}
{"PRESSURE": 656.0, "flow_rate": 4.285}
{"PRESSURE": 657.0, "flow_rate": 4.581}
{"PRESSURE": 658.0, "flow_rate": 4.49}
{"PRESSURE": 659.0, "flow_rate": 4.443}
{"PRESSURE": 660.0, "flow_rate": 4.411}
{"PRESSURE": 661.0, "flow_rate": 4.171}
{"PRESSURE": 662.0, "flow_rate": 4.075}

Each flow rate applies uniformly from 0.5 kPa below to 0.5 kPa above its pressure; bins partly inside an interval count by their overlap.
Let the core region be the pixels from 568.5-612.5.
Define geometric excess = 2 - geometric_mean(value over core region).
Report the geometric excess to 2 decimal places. -2.41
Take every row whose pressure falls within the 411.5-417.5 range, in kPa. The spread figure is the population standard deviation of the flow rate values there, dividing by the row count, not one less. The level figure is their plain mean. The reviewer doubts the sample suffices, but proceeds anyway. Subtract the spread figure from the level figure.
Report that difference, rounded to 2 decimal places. 4.28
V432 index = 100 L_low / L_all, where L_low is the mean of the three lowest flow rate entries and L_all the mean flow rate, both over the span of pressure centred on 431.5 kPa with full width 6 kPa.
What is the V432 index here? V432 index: 98.3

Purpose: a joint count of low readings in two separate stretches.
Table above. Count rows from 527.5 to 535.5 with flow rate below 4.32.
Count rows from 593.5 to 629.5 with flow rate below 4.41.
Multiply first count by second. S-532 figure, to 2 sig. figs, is 21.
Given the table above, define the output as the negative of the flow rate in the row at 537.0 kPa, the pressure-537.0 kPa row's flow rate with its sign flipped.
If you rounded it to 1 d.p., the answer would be -4.4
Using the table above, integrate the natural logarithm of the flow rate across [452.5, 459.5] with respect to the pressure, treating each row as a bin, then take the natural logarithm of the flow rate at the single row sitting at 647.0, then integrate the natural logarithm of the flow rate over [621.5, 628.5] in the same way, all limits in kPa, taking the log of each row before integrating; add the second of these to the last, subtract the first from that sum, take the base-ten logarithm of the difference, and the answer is 0.0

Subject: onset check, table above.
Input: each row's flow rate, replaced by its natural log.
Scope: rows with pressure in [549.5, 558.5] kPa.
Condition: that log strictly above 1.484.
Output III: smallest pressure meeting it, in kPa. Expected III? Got 553.0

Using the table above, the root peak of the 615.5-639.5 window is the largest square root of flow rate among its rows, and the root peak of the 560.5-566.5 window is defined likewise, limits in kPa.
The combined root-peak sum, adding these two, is 4.33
